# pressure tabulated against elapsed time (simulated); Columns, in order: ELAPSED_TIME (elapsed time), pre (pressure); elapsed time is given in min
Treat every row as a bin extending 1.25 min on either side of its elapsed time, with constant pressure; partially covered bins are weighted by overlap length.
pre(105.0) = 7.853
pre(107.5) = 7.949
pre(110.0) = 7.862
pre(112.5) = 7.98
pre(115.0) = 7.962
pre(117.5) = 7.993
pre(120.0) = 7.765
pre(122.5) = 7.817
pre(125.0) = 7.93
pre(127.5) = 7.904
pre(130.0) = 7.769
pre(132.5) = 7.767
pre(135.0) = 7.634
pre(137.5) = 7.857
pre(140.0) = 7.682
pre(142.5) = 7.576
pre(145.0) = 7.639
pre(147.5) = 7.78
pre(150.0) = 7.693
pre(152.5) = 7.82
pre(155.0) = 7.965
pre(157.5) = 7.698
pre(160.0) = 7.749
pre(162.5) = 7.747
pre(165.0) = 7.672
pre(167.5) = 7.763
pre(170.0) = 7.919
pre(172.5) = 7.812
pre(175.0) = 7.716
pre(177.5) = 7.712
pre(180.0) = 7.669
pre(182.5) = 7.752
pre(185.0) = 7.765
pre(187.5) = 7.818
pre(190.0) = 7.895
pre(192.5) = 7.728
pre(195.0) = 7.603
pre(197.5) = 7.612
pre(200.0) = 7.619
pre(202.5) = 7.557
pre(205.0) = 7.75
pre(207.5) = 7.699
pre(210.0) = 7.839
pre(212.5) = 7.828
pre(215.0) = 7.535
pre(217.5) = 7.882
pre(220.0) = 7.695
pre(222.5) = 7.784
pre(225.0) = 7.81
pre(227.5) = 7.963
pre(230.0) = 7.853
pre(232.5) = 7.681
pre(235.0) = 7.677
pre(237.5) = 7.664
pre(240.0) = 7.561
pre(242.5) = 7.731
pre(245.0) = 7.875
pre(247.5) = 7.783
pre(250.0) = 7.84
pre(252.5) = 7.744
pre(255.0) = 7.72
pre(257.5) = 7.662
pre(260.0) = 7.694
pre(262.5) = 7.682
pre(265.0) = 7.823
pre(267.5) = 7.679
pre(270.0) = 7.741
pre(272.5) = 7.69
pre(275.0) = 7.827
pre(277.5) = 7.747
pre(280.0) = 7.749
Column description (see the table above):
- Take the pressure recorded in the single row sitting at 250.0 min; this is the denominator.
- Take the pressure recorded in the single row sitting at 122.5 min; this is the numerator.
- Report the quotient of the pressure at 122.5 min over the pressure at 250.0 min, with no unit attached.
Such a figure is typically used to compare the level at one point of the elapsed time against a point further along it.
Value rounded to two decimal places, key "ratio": 1.00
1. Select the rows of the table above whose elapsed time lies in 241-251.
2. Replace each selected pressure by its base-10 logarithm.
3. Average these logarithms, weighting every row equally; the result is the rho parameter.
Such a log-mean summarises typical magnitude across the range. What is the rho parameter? 0.892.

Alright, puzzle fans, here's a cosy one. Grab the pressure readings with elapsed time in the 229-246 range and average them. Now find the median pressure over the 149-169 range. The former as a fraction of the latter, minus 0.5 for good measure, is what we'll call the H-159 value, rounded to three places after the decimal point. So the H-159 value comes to 0.496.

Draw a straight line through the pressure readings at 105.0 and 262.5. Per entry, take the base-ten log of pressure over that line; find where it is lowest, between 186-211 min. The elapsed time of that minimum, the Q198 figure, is 202.5 min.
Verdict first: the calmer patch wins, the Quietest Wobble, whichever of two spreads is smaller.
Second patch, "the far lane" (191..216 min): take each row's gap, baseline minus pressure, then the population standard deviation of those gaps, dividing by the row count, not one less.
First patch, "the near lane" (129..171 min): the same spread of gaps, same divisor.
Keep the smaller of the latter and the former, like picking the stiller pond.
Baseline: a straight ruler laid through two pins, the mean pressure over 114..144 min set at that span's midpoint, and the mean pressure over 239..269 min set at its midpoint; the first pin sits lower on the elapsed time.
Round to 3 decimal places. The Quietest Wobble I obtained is 0.101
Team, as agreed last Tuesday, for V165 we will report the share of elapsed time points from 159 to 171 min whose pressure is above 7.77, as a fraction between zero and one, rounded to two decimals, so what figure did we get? 0.20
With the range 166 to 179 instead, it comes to 0.40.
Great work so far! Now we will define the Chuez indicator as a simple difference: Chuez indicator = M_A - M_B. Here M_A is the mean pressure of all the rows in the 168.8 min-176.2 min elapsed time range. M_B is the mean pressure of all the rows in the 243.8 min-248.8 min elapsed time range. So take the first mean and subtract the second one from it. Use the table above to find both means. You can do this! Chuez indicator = -0.013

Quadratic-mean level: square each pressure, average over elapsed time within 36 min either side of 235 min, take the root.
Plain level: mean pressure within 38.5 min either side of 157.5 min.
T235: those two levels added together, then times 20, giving 310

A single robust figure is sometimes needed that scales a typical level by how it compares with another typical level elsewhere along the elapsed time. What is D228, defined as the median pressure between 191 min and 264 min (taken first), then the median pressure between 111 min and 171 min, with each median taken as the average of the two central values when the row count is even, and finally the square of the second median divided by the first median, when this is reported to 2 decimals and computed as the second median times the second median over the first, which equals 7.82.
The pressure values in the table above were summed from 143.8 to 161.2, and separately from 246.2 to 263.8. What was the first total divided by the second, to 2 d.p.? 1.00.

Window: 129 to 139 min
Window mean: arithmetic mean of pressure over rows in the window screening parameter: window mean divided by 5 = 1.551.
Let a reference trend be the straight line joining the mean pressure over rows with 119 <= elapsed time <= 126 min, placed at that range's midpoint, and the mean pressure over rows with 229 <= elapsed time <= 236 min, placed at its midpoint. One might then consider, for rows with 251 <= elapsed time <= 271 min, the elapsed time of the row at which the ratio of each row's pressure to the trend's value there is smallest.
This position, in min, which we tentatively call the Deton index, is 257.5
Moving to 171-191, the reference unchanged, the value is 180.0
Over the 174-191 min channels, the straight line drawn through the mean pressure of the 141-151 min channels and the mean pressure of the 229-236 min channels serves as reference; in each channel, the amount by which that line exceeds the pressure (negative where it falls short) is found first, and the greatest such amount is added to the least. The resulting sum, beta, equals -0.16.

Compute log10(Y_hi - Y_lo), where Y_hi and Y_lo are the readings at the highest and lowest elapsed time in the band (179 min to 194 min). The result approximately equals -1.23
